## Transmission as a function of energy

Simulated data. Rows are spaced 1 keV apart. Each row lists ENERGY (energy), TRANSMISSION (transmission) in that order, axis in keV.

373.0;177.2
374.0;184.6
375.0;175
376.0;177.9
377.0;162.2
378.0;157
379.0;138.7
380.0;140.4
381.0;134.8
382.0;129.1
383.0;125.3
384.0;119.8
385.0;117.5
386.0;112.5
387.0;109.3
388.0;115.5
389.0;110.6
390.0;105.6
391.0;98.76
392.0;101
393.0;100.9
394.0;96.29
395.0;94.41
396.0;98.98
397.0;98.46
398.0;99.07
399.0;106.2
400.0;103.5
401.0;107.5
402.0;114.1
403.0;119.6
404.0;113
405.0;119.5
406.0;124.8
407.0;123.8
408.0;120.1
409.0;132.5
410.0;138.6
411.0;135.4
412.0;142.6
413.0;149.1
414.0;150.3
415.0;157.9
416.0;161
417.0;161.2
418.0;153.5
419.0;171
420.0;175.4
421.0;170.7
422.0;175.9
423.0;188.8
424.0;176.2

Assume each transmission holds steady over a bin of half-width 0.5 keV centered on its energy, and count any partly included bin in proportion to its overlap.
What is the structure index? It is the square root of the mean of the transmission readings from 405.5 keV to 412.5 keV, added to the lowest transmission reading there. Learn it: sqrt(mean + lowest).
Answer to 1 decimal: 15.8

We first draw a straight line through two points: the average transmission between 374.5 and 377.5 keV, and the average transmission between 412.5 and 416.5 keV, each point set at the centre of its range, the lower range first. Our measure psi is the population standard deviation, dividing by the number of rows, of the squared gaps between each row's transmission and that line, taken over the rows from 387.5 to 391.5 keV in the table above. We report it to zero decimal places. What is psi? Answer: 670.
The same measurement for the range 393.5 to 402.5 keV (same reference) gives 813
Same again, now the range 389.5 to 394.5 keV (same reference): 335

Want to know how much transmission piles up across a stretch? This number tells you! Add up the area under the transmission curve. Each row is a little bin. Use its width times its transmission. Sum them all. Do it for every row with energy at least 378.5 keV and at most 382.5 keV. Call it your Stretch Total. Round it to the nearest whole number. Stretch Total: 543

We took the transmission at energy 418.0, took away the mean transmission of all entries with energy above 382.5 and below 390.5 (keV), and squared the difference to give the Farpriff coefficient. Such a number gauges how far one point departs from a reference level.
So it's 1520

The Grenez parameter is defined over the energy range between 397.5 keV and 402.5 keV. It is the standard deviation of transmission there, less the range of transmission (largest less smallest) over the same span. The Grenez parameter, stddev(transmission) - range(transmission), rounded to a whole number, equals -10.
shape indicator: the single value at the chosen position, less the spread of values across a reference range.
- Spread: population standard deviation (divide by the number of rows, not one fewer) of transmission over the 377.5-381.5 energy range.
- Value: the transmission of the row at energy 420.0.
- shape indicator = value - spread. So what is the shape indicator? 167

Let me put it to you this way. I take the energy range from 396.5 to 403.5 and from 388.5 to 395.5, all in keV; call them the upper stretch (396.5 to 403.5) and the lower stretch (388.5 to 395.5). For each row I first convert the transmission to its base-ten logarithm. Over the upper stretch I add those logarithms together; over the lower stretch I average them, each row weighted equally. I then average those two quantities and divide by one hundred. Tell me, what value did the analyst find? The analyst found 0.0810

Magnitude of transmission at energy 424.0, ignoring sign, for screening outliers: 176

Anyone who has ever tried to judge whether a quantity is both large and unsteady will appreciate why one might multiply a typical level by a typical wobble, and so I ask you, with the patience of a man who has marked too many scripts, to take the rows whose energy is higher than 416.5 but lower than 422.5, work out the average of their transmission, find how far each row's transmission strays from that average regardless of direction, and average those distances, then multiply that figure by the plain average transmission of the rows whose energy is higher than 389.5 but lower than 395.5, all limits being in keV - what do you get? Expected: 703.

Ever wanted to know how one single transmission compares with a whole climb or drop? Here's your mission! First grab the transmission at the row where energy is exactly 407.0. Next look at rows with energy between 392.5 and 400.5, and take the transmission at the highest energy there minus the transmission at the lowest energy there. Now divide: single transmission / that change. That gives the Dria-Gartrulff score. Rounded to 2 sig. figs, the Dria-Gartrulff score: 48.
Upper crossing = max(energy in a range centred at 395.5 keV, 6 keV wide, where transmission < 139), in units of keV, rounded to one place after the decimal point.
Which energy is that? 398.0 keV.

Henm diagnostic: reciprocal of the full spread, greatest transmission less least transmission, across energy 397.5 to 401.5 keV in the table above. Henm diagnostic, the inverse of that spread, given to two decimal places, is 0.12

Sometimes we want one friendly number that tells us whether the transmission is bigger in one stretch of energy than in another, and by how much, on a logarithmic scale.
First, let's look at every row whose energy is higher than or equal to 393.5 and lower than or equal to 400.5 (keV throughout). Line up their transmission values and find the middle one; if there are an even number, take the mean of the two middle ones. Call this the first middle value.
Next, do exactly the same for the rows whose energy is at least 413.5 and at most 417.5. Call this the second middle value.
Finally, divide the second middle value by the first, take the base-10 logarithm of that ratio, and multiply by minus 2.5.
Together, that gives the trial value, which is -0.52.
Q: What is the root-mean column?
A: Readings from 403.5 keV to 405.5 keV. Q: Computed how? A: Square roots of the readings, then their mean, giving 10.8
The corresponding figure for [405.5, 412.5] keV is 11.4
